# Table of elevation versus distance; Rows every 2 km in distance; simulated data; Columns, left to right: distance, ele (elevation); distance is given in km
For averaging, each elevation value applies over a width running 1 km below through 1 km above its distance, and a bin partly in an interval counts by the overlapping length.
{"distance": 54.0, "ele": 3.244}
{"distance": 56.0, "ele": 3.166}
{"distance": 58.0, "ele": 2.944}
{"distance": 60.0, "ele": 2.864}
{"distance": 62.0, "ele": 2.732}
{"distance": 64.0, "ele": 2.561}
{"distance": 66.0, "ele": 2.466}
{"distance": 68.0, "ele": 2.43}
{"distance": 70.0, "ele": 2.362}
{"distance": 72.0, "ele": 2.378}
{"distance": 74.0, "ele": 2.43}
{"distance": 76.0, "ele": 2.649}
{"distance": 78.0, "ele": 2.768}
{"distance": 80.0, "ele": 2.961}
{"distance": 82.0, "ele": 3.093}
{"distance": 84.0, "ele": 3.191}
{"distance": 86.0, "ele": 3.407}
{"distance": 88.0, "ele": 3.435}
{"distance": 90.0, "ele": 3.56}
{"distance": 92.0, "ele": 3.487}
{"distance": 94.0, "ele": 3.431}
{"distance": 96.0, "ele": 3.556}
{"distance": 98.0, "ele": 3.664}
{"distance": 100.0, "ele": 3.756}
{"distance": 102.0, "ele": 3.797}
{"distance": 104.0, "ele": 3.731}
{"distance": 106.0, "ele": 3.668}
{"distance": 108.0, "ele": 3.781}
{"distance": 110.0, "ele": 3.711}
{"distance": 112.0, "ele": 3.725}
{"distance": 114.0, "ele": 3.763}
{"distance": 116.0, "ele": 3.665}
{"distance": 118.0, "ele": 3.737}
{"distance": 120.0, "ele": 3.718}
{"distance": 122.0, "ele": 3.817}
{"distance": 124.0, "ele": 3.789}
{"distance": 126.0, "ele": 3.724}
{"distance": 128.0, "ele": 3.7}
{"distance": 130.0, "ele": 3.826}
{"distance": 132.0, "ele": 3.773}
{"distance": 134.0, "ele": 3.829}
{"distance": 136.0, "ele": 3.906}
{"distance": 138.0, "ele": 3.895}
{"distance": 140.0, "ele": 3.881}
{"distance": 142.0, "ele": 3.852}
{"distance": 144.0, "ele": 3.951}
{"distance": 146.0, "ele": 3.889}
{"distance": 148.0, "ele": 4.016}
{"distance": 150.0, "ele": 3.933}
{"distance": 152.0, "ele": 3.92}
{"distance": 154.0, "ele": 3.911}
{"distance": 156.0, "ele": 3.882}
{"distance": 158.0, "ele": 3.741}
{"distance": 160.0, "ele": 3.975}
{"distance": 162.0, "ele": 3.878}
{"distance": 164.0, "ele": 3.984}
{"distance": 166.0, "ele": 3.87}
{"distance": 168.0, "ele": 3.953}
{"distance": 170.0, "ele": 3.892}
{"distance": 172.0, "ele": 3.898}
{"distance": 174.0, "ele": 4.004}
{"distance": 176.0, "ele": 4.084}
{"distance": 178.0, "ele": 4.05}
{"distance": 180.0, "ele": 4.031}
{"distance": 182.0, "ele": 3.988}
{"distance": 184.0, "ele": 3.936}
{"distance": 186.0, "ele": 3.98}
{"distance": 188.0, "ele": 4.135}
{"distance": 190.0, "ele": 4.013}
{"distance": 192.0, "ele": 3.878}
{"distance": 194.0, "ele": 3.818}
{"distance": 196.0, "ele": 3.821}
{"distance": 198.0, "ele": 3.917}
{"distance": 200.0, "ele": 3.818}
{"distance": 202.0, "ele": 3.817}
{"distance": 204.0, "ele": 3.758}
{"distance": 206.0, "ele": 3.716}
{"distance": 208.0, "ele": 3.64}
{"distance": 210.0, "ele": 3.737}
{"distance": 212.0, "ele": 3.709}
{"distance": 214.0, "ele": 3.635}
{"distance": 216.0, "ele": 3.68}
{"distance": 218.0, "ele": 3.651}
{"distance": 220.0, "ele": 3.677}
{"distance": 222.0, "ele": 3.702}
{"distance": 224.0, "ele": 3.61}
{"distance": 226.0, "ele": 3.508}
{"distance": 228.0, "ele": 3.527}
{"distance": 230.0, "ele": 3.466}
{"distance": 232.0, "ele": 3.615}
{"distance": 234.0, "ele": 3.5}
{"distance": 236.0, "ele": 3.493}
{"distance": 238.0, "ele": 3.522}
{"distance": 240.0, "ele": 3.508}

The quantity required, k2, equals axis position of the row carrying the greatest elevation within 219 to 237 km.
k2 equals 222.0 km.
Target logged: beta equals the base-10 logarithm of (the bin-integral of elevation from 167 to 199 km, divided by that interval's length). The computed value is 0.60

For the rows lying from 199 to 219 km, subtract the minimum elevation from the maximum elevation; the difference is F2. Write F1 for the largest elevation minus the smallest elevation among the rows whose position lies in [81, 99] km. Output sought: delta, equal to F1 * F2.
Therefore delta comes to 0.10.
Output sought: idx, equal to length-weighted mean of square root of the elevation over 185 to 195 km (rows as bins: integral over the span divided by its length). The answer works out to 1.99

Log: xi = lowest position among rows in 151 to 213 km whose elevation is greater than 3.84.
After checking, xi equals 152.0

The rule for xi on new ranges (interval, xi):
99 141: 136.0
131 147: 136.0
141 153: 142.0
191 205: 192.0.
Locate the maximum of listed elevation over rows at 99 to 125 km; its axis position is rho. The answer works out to 122.0 km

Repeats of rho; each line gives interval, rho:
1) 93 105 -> 102.0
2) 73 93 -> 90.0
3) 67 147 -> 144.0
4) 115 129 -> 122.0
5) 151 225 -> 188.0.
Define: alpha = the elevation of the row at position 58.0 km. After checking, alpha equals 2.944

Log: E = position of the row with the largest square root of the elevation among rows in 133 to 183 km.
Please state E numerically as 176.0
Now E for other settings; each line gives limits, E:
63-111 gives 102.0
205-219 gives 210.0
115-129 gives 122.0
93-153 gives 148.0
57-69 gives 58.0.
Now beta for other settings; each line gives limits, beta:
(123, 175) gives 0.59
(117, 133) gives 0.58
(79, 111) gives 0.55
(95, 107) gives 0.57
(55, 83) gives 0.43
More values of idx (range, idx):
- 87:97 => 1.87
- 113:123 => 1.93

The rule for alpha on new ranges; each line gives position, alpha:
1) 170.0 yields 3.892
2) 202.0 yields 3.817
